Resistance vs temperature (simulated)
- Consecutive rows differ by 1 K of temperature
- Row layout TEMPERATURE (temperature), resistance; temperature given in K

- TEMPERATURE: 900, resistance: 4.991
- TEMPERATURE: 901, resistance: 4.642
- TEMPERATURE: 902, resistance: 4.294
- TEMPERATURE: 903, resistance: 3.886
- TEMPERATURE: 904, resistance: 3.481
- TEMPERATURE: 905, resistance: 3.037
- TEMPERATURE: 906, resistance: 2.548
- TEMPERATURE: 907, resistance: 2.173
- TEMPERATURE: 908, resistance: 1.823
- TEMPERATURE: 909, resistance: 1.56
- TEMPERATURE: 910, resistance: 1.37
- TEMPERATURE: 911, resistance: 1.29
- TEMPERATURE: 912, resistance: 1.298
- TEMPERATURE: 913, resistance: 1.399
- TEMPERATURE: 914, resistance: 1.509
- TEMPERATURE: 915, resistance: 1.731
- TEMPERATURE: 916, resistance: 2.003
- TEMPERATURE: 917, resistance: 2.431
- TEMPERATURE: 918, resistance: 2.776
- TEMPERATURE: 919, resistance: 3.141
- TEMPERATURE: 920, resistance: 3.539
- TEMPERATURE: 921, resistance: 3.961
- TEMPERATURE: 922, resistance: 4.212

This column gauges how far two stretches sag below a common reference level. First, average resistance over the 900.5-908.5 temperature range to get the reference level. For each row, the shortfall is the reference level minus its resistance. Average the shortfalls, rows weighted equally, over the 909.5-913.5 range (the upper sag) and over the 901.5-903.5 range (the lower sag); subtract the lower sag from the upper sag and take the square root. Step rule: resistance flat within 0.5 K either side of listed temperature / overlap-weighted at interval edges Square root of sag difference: 1.66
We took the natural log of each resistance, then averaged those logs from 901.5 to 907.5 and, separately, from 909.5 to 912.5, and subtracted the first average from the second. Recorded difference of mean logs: -0.87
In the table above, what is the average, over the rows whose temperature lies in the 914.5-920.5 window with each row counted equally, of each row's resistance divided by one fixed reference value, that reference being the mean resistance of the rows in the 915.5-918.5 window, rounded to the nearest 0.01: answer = 1.08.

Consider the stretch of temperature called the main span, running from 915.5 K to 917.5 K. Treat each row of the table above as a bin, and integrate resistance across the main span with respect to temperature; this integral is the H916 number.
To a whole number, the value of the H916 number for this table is 4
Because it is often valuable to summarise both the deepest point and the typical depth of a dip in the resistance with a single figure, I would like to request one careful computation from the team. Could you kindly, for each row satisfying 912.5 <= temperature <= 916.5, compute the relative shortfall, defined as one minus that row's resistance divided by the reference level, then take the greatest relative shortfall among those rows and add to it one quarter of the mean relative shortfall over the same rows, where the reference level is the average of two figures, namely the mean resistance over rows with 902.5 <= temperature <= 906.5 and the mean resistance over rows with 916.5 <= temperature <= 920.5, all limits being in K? 0.67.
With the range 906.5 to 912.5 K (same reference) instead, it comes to 0.71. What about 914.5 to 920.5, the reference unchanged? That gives 0.48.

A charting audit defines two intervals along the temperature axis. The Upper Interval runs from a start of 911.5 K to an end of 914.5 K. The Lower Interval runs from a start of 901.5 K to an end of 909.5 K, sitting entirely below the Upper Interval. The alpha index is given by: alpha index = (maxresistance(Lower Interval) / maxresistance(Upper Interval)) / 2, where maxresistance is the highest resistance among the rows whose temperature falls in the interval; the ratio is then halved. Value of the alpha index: 1.42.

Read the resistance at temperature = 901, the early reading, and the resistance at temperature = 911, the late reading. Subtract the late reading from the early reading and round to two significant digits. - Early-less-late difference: 3.4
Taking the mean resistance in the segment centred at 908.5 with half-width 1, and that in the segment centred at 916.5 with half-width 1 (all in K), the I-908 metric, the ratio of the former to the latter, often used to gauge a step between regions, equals 0.76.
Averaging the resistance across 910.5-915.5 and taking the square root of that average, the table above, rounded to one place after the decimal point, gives 1.2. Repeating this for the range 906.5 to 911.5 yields 1.3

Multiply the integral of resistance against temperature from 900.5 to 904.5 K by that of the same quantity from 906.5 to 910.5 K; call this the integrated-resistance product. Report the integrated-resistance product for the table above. 113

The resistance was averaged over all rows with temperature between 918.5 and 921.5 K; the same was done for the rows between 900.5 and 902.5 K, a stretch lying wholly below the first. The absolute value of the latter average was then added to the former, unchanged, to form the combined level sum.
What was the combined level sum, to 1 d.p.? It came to 8.0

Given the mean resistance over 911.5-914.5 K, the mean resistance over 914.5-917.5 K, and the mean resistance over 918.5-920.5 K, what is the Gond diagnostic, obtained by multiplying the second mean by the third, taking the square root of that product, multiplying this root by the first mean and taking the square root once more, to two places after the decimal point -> 1.92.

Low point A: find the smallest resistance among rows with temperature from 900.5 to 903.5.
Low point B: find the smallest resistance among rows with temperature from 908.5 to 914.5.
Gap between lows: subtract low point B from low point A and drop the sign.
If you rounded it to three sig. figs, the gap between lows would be 2.60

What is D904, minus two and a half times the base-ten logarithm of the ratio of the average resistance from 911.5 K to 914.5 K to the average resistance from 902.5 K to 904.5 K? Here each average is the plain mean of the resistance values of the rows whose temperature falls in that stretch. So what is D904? 1.0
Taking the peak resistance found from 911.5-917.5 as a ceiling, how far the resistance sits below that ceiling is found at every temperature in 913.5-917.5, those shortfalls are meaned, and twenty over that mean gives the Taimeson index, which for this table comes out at 39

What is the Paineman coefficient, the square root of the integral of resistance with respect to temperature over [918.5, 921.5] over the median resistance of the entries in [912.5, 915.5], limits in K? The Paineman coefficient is 2.66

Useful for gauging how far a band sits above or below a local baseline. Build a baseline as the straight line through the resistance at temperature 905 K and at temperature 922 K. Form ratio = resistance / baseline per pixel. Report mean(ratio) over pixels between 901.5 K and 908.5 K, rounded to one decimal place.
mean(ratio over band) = 1.0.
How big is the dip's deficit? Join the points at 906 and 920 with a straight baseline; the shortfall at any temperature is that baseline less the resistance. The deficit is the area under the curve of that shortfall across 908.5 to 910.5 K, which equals 2.7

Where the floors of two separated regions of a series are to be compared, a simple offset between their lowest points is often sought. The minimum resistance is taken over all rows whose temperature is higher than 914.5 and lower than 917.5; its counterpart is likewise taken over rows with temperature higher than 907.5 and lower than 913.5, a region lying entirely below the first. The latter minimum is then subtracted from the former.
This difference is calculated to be 0.44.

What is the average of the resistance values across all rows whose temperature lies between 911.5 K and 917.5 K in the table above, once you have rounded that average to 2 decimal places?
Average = 1.73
